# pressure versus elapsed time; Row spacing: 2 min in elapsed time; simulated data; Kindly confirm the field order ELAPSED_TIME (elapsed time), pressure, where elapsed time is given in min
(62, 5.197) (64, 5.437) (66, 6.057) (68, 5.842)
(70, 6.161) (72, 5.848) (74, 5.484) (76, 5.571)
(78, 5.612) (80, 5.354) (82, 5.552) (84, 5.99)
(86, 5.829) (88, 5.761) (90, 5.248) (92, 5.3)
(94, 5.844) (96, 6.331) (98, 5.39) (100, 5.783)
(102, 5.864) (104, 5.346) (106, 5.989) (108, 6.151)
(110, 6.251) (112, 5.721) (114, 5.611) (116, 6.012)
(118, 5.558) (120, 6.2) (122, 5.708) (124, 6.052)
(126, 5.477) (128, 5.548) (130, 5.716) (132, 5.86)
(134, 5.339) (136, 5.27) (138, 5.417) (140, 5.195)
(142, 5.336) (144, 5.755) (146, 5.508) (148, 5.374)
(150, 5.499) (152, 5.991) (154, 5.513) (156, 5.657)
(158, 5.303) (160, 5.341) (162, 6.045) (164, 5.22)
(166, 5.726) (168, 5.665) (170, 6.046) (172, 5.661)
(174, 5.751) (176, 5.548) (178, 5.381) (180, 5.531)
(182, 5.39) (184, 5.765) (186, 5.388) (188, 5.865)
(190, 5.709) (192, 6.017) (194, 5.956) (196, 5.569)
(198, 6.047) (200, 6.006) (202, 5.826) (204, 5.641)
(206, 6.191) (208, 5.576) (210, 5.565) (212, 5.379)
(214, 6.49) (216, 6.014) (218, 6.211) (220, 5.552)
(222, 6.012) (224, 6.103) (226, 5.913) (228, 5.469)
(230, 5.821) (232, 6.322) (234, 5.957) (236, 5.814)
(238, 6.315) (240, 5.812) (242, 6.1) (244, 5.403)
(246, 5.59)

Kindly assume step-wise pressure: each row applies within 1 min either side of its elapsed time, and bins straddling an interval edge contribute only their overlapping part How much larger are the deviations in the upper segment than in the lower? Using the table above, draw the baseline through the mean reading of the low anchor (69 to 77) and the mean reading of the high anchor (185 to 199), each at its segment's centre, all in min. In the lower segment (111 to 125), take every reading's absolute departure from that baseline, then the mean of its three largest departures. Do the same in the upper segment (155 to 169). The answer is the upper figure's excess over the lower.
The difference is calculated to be 0.19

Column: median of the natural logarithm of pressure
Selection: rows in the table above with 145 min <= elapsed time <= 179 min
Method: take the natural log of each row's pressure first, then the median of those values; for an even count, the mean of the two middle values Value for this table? 1.71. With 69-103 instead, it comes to 1.75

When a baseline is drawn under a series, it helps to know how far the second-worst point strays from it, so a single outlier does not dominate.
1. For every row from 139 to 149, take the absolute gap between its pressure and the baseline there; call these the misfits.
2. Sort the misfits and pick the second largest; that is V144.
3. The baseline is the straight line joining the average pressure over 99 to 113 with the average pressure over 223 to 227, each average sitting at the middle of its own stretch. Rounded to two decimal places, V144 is 0.58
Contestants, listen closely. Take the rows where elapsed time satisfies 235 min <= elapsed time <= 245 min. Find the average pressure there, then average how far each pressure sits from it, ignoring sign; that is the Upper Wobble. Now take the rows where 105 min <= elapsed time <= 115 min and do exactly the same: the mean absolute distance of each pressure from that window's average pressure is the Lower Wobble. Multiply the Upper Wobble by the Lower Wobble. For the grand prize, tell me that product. 0.057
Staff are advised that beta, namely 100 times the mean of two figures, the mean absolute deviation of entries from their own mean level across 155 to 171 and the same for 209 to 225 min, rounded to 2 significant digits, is 28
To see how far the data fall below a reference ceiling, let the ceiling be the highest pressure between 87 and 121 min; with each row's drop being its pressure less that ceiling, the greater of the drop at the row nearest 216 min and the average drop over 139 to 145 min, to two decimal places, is -0.32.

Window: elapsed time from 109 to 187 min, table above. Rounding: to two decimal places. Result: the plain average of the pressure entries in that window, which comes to 5.62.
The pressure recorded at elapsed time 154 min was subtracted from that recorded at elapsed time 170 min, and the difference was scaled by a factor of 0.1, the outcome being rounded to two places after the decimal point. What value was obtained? 0.05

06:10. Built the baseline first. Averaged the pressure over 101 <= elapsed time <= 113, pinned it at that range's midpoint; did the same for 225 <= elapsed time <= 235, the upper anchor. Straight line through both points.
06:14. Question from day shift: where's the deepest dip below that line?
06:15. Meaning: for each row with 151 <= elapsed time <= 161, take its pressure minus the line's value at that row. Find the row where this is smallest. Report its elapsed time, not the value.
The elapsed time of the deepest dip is 158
